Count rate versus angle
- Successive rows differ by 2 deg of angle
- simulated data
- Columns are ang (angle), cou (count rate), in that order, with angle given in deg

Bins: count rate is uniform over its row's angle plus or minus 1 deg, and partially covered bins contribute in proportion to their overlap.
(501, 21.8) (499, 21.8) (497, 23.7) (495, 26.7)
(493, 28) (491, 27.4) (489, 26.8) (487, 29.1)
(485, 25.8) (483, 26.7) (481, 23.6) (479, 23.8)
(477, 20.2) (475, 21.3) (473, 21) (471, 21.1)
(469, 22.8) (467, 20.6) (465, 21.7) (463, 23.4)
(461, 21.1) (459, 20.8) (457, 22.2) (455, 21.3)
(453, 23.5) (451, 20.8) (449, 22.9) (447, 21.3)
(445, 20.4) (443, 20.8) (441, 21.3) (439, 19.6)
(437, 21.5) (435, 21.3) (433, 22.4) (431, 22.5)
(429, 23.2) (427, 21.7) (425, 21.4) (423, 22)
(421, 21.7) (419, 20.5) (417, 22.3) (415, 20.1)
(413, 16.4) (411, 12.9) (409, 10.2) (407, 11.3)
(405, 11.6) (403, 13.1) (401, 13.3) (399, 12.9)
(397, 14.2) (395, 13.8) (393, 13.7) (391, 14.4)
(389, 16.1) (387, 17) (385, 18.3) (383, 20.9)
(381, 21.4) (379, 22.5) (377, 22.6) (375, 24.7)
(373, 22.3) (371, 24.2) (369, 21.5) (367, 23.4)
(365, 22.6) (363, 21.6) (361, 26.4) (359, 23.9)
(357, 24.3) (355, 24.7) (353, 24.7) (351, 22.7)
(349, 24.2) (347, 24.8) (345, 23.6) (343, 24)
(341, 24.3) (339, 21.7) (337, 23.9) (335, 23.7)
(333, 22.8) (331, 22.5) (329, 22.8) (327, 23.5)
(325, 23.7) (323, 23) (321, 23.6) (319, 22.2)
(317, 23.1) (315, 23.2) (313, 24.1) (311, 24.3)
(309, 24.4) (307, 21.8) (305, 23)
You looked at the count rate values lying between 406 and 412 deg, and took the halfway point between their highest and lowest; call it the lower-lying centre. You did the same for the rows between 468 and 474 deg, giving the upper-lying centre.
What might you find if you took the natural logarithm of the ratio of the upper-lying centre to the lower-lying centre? 0.6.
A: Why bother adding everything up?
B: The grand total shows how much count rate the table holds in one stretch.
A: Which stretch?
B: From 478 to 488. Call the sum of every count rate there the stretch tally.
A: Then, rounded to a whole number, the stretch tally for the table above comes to 129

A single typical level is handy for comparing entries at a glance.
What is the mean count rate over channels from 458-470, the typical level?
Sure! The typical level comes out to 21.7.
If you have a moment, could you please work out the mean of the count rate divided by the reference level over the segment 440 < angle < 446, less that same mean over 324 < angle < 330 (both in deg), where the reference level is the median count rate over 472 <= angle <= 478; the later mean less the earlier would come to -0.12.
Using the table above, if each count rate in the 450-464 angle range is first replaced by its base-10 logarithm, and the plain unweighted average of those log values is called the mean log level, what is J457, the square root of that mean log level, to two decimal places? 1.16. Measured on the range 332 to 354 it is 1.17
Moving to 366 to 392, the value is 1.14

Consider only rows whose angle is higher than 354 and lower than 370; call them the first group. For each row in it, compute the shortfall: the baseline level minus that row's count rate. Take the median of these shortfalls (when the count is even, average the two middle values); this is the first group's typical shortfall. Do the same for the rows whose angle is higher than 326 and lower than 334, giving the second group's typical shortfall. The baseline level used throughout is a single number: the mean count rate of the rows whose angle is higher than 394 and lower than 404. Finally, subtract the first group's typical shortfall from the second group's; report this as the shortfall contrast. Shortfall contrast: 1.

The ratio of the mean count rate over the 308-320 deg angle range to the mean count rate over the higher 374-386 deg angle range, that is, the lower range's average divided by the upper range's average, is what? 1.08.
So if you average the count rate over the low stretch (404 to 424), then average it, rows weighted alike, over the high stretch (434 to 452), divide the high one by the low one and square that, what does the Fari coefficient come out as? 1.56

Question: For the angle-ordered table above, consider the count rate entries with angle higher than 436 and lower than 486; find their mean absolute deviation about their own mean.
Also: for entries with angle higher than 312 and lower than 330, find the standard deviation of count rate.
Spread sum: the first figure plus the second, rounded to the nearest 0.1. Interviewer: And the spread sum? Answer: 1.9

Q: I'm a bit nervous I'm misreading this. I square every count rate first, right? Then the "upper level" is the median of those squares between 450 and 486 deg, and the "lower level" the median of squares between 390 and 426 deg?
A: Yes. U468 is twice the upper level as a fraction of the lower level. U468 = 4.72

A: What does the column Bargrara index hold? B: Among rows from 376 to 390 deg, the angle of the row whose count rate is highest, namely 377 deg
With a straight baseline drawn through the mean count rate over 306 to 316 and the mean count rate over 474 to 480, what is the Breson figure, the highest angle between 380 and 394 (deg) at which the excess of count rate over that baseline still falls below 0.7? 393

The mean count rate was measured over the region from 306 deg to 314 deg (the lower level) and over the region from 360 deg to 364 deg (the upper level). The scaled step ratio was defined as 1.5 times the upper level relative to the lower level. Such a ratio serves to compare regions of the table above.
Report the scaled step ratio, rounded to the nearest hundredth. 1.52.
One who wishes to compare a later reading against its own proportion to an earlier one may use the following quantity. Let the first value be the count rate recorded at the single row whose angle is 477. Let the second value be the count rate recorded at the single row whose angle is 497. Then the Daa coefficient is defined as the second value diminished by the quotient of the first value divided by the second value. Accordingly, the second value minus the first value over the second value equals 22.8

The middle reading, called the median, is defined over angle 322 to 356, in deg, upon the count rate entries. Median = 23.7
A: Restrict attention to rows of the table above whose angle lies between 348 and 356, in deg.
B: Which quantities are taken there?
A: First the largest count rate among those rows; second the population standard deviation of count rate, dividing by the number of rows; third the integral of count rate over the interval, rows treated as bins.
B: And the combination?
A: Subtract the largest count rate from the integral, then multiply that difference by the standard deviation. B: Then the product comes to 138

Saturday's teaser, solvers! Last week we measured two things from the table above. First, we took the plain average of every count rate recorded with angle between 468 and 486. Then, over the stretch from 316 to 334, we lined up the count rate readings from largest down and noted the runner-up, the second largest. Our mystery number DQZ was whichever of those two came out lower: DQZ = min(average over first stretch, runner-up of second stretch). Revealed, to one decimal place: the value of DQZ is 22.9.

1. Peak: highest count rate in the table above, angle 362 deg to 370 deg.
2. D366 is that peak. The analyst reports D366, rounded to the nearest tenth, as 23.4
